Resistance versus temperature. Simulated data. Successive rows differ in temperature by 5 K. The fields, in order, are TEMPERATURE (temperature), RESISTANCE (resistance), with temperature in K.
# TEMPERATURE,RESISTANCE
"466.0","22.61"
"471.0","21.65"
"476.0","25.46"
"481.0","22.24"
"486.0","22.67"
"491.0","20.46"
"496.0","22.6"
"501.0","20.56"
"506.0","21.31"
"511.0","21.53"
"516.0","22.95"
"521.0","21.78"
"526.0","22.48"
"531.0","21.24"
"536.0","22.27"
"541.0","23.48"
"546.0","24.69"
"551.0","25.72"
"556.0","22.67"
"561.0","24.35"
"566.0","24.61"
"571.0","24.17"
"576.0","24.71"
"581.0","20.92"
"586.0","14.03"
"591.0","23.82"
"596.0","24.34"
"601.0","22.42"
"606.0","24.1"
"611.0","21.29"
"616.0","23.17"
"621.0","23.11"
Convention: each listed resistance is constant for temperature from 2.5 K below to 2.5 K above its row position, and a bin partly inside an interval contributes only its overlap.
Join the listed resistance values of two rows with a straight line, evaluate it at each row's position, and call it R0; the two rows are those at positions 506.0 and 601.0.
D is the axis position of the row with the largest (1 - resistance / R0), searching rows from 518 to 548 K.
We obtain 531.0 K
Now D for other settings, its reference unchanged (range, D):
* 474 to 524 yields 501.0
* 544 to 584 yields 581.0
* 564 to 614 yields 586.0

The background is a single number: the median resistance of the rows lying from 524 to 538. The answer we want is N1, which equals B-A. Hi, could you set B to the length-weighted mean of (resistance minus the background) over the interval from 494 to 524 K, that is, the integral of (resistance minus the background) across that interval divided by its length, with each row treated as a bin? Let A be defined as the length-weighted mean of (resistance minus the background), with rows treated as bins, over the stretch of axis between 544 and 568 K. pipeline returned -2.6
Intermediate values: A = 2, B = -0.48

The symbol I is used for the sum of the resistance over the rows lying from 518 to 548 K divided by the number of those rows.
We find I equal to 22.7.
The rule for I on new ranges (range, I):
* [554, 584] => 23.6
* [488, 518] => 21.6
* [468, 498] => 22.5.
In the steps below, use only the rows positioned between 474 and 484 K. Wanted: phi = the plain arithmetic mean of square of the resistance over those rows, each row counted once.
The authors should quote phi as 571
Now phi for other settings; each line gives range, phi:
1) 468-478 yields 558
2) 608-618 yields 495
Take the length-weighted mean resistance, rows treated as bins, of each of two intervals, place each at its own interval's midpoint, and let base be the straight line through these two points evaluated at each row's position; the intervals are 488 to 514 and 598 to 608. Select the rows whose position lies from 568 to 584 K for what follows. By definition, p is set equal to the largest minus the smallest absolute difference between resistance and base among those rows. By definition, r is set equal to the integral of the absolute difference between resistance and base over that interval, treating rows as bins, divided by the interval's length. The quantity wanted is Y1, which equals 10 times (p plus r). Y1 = 25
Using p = 0.4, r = 2.0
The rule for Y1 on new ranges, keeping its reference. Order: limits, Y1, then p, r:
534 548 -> 36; 2.2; 1.4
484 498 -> 21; 0.9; 1.2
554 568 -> 32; 1.8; 1.4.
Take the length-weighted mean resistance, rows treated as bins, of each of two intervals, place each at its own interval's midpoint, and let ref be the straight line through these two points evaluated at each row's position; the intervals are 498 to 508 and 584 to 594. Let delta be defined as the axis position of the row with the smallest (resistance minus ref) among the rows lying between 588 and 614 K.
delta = 611.0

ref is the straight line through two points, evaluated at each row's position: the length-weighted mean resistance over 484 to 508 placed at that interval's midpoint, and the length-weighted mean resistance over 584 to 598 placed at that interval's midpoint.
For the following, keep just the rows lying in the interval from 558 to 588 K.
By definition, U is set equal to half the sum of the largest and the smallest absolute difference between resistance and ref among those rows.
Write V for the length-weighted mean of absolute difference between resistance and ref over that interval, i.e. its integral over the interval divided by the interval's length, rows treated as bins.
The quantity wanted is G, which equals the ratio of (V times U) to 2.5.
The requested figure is 4.6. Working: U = 3.4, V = 3.4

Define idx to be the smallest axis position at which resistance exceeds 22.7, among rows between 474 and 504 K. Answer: 476.0 K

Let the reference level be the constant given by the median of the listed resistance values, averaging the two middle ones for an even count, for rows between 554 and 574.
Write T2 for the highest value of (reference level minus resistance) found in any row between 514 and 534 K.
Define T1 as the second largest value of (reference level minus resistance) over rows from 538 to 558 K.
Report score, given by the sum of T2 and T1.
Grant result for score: 3.80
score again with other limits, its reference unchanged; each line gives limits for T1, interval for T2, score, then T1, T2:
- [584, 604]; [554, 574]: 3.43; 1.8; 1.6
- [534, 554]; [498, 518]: 4.48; 0.8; 3.7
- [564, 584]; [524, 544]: 3.11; 0.1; 3.0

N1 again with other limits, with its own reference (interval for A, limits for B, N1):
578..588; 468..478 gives 5.4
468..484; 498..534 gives -1.4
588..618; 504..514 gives -1.5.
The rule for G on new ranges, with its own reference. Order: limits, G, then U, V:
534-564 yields 3.1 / 2.8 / 2.8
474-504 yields 1.2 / 2.2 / 1.4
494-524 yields 0.2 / 0.9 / 0.7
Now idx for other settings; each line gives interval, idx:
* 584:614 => 591.0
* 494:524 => 516.0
